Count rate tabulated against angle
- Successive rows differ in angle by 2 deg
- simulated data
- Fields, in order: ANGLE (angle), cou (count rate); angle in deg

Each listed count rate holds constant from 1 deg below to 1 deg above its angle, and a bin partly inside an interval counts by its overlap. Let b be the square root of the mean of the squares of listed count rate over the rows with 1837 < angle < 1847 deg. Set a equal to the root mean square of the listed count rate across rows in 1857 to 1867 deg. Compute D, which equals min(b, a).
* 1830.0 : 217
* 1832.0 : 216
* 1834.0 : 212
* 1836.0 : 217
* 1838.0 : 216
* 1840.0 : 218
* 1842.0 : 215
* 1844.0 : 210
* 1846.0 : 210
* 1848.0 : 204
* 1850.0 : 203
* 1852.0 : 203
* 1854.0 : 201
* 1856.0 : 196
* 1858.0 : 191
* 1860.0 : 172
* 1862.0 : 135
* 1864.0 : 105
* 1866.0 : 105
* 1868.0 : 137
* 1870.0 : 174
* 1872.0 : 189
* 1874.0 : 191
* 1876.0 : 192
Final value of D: 146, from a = 146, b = 214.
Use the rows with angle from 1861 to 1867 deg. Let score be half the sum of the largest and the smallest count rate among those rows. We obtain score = 120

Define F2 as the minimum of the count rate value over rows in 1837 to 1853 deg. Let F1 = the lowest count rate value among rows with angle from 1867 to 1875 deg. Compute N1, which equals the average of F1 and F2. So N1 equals 170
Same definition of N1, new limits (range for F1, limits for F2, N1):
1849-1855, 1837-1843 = 208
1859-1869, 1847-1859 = 148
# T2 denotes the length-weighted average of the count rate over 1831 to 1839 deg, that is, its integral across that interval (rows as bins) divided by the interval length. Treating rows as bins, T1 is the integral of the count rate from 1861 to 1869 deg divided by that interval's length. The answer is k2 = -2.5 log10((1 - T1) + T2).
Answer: -5.0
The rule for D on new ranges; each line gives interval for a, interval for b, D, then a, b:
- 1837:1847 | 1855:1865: 164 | 214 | 164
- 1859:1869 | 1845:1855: 133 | 133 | 204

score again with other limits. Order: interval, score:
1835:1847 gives 214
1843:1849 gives 207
